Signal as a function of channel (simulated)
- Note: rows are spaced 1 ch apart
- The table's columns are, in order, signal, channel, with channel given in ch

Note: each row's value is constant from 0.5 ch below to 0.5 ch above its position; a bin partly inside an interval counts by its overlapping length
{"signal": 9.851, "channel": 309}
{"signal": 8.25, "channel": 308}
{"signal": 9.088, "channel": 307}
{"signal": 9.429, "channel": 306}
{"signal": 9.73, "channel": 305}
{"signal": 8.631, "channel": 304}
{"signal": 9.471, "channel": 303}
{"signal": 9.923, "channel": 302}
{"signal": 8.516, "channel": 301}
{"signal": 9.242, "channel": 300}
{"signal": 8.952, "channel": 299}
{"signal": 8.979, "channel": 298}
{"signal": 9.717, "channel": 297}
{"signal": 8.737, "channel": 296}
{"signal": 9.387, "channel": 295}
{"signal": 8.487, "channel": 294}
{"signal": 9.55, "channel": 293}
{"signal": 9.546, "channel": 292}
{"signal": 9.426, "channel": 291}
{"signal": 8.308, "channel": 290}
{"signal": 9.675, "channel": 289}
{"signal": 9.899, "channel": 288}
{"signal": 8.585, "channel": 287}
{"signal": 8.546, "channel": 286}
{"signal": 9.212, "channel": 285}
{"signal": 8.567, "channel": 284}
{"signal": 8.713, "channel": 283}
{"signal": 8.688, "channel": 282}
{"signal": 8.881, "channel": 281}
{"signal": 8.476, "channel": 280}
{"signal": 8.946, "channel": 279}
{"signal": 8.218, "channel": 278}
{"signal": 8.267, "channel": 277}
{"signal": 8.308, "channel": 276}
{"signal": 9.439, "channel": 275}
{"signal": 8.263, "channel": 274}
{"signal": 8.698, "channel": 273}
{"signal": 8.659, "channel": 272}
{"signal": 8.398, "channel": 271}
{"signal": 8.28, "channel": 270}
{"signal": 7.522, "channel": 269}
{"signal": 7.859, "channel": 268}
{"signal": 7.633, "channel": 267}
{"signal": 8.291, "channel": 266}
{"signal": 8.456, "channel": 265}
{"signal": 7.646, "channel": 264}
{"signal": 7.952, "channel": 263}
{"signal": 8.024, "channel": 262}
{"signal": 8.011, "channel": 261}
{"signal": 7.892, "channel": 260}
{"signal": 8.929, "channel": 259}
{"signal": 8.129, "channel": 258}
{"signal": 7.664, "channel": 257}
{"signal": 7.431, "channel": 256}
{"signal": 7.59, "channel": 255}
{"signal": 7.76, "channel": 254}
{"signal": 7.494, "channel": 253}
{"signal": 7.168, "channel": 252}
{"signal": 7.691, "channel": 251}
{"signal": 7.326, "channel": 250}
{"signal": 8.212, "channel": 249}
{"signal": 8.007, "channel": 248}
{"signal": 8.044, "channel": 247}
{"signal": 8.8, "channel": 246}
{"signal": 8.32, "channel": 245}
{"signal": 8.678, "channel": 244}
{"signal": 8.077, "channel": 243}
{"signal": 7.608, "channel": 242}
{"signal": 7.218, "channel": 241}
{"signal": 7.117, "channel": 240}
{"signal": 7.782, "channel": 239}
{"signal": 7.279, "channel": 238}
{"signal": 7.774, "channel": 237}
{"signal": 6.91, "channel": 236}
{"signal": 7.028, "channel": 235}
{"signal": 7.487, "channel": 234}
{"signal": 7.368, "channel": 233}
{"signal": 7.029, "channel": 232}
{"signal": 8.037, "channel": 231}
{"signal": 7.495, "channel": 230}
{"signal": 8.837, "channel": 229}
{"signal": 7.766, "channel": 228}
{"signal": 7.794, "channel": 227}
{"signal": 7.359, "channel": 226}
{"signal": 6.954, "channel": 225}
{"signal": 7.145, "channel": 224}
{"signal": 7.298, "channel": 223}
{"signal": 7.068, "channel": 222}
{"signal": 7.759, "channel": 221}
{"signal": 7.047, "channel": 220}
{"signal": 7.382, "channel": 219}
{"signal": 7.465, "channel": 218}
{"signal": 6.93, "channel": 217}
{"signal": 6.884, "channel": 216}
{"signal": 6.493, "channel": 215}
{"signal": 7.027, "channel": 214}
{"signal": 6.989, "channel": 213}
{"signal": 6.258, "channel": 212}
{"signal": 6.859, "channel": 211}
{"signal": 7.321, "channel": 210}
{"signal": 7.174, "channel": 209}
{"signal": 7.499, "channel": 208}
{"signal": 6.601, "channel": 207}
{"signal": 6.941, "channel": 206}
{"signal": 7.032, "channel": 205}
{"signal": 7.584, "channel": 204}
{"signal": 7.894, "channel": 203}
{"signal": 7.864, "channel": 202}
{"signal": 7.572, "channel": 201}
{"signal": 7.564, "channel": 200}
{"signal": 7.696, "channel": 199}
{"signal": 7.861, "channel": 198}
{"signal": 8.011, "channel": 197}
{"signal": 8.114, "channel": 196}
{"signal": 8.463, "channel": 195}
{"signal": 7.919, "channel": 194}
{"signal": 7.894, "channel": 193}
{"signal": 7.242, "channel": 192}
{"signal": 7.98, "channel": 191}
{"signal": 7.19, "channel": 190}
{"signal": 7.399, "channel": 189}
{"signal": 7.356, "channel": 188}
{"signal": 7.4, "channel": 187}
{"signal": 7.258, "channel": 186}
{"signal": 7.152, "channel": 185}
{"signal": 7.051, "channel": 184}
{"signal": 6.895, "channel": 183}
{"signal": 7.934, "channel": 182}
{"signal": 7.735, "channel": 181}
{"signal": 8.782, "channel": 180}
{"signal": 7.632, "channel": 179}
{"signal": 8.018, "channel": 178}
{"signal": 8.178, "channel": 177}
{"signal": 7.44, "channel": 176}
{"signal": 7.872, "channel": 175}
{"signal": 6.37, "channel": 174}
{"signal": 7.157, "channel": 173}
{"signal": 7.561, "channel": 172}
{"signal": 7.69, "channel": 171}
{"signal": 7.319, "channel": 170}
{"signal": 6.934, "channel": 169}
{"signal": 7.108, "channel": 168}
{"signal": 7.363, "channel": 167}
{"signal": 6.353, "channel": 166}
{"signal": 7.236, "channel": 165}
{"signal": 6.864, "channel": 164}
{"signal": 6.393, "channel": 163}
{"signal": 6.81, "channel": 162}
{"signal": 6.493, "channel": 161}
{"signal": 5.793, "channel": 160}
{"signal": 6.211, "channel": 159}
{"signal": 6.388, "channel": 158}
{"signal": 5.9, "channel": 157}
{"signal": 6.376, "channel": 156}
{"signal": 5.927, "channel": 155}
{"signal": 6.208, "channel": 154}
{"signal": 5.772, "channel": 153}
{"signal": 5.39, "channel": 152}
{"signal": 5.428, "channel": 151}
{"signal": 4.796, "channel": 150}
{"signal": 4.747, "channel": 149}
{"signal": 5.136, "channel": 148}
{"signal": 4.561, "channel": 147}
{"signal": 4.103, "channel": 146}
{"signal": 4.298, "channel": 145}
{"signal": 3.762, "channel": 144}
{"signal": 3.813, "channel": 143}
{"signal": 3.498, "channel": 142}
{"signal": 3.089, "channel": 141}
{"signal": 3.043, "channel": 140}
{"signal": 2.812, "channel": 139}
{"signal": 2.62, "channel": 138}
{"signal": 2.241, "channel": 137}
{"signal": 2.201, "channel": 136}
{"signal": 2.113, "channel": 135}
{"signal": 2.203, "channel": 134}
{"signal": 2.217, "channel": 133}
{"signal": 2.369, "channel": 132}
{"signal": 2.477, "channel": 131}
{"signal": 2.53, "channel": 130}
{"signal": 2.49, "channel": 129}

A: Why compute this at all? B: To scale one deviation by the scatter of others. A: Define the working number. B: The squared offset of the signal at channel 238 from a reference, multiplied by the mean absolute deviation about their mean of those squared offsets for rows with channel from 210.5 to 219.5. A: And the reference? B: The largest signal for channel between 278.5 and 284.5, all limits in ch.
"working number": 3.0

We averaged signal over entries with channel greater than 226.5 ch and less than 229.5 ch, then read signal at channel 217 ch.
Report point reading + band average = 15.1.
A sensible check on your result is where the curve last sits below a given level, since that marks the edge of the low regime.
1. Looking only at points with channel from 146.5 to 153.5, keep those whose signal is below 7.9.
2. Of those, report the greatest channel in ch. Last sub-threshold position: 153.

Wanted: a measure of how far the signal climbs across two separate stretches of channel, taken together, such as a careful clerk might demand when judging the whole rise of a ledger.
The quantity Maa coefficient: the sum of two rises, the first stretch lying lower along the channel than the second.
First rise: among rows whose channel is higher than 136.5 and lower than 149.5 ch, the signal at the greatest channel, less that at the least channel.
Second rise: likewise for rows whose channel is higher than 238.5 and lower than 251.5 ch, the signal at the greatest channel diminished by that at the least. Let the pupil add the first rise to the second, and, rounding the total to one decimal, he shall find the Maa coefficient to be 2.4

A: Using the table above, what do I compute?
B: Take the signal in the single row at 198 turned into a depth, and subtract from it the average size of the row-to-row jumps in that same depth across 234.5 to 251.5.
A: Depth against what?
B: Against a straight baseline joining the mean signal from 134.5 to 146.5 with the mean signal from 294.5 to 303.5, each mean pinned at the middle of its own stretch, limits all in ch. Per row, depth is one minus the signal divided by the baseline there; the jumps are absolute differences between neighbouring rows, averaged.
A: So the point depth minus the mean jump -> -0.54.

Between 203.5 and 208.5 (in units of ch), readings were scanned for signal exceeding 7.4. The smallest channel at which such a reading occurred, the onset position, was 204 ch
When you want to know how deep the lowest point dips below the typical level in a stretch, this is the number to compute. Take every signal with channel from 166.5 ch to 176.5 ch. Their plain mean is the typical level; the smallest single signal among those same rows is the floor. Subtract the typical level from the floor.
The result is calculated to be -0.91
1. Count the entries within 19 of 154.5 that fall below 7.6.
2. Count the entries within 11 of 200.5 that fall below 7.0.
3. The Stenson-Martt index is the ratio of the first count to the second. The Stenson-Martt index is 12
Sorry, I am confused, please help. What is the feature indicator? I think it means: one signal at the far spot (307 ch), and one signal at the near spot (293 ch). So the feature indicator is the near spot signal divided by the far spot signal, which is 1.05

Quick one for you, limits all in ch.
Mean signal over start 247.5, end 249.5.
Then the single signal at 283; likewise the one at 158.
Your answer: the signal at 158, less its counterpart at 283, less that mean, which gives -10.4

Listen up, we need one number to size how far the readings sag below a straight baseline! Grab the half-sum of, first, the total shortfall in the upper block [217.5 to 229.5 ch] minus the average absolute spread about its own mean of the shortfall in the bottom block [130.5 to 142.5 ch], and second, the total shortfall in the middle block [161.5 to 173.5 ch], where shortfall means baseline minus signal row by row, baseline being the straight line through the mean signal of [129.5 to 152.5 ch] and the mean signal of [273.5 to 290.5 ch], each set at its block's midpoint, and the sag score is -21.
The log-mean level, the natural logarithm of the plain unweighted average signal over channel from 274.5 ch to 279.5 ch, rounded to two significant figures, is 2.2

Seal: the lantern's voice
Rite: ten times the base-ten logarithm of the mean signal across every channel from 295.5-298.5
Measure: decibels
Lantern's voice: 10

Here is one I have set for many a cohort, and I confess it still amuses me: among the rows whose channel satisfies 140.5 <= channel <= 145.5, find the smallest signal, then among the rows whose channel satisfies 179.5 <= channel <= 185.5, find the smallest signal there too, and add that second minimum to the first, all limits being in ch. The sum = 10.0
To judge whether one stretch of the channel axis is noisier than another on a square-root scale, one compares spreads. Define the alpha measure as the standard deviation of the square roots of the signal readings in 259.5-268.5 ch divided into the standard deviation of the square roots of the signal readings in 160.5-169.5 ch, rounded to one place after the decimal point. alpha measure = 1.5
